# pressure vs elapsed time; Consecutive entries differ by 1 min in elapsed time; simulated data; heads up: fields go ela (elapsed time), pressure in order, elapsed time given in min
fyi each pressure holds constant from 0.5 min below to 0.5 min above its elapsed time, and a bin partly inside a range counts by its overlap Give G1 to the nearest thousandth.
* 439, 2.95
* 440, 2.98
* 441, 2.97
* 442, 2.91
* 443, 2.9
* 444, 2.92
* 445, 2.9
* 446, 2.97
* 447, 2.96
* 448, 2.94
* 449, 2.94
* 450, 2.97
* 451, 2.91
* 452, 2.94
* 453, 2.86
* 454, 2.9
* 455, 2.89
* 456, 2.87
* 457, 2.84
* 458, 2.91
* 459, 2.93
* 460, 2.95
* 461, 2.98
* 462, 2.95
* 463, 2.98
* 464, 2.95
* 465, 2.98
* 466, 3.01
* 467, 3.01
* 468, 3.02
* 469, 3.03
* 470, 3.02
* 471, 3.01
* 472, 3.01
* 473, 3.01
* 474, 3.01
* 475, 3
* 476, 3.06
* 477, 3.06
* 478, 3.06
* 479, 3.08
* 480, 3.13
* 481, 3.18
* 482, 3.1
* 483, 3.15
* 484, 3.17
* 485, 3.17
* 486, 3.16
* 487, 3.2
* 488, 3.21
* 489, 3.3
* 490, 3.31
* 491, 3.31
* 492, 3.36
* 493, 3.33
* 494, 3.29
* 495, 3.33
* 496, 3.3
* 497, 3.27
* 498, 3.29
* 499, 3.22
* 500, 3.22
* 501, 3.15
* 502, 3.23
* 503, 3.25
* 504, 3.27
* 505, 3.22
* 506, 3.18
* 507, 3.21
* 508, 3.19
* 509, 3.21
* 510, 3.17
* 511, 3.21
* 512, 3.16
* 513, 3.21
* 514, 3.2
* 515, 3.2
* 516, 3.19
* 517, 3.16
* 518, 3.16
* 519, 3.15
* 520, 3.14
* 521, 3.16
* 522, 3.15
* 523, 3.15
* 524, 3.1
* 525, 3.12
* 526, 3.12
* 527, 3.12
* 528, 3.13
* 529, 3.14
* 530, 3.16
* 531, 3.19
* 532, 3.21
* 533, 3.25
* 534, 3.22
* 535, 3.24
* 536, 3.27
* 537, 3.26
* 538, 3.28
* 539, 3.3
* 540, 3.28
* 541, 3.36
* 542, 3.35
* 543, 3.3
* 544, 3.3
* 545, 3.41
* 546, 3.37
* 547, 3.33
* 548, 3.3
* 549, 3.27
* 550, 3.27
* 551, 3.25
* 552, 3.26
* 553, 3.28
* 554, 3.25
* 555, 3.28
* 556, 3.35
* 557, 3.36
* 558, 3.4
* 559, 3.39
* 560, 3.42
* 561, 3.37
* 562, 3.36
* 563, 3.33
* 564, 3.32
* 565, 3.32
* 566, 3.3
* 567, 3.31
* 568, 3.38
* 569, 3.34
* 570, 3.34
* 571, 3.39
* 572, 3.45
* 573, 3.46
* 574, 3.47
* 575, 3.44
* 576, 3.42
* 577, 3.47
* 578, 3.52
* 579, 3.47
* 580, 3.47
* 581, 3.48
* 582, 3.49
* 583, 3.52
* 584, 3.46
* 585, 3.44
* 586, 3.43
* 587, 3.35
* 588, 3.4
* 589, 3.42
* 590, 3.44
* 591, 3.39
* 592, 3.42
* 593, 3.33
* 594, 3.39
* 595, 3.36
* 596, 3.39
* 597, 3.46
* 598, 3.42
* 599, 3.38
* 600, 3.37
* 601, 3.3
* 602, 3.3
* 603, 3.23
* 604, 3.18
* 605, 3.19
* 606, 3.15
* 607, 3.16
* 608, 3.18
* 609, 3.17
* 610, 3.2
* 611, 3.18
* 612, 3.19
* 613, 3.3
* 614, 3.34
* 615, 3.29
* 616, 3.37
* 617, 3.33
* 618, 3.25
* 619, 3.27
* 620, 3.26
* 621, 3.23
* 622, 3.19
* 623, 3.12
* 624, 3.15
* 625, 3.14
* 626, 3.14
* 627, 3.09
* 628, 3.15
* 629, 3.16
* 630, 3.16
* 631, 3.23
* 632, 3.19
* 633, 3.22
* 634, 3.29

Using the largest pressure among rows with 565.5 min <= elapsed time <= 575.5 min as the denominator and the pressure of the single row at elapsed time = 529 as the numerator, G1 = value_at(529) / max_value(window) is 0.905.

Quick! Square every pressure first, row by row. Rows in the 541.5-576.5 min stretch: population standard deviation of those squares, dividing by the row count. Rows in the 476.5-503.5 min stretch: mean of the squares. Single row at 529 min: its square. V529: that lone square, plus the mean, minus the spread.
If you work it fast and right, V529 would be 19.8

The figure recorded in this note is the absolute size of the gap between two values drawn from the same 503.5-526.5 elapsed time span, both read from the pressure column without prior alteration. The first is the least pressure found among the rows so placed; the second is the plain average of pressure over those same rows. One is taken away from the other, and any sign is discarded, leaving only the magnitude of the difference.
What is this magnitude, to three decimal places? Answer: 0.075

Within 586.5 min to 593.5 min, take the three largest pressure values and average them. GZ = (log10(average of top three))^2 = 0.286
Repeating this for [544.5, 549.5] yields 0.278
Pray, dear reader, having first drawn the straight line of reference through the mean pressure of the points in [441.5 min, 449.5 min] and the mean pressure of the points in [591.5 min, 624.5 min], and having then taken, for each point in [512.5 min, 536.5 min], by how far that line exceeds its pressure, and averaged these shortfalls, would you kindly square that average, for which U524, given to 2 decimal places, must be 0.01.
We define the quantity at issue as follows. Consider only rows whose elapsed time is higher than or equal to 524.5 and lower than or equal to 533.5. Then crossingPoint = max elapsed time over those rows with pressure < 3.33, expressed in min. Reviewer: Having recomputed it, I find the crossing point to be 533 min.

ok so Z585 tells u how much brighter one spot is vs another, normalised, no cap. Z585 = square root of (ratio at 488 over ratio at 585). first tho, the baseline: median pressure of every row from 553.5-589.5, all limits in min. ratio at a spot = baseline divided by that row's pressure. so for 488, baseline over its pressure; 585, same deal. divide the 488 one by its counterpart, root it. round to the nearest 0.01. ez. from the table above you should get 1.04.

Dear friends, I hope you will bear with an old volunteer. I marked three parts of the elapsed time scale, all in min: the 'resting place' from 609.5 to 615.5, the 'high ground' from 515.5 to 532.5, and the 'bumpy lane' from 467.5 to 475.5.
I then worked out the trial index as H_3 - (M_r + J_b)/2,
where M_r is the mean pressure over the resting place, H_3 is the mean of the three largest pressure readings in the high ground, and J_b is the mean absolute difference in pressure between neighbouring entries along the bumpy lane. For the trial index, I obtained 1.57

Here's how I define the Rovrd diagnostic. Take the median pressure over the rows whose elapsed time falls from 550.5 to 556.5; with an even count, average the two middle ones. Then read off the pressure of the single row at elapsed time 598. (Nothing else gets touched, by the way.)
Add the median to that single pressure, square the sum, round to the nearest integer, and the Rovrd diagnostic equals 45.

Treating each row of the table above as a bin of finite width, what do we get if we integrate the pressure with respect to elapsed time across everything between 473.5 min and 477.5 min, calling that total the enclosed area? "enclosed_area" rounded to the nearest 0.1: 12.1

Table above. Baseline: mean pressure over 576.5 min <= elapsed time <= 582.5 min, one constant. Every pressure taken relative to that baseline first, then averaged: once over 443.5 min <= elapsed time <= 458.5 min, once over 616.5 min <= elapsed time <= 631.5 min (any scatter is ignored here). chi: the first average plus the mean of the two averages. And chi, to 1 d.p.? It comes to -1.0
